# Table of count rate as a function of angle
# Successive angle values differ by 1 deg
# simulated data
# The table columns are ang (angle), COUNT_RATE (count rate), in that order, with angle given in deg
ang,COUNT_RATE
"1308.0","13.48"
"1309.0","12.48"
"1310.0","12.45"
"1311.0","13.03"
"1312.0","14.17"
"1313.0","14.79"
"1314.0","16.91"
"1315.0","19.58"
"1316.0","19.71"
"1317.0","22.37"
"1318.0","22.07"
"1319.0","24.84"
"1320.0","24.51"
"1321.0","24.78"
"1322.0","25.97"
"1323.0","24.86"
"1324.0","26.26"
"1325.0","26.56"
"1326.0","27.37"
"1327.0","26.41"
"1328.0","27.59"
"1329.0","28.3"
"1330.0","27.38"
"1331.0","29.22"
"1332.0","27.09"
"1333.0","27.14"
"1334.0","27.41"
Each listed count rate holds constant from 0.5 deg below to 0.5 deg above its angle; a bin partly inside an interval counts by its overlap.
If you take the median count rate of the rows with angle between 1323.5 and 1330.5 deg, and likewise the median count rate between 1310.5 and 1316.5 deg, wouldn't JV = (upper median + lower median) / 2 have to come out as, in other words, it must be 22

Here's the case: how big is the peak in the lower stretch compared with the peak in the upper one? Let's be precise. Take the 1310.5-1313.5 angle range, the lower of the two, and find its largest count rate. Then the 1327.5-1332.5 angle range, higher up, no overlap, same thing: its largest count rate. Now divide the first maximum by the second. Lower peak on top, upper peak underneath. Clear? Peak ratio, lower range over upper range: 0.51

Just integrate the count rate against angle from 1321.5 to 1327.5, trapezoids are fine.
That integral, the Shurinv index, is 157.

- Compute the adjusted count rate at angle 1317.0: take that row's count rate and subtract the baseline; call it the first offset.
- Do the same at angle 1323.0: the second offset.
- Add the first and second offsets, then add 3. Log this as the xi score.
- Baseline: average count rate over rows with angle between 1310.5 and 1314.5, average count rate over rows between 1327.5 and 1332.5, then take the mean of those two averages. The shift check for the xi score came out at 7.6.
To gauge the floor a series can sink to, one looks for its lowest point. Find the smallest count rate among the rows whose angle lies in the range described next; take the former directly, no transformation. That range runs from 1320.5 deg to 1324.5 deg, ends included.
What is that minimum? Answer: 24.78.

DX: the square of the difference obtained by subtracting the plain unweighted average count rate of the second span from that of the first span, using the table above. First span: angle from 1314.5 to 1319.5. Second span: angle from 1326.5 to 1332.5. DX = 35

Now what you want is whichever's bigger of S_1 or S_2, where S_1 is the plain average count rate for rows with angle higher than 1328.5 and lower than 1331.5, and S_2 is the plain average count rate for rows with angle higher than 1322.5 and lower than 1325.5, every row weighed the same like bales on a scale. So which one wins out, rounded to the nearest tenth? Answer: 28.3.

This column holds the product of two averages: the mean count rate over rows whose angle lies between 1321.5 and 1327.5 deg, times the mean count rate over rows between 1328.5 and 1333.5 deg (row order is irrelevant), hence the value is 730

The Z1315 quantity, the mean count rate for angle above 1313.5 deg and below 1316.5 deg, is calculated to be 19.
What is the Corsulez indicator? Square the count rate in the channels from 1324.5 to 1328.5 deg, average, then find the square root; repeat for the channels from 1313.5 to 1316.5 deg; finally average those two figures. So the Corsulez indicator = 22.9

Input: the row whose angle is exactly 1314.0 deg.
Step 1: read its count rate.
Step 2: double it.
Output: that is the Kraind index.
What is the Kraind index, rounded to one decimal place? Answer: 33.8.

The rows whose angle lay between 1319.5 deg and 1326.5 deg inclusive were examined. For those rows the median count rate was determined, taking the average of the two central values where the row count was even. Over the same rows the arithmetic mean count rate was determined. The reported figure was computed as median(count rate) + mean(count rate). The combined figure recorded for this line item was 52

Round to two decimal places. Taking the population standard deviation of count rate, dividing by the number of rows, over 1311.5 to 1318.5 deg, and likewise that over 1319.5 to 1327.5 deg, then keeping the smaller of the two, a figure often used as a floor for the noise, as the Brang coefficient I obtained 0.95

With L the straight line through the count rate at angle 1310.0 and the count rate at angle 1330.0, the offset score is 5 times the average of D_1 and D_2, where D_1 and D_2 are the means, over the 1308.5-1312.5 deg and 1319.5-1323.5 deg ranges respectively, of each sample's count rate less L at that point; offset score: 11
